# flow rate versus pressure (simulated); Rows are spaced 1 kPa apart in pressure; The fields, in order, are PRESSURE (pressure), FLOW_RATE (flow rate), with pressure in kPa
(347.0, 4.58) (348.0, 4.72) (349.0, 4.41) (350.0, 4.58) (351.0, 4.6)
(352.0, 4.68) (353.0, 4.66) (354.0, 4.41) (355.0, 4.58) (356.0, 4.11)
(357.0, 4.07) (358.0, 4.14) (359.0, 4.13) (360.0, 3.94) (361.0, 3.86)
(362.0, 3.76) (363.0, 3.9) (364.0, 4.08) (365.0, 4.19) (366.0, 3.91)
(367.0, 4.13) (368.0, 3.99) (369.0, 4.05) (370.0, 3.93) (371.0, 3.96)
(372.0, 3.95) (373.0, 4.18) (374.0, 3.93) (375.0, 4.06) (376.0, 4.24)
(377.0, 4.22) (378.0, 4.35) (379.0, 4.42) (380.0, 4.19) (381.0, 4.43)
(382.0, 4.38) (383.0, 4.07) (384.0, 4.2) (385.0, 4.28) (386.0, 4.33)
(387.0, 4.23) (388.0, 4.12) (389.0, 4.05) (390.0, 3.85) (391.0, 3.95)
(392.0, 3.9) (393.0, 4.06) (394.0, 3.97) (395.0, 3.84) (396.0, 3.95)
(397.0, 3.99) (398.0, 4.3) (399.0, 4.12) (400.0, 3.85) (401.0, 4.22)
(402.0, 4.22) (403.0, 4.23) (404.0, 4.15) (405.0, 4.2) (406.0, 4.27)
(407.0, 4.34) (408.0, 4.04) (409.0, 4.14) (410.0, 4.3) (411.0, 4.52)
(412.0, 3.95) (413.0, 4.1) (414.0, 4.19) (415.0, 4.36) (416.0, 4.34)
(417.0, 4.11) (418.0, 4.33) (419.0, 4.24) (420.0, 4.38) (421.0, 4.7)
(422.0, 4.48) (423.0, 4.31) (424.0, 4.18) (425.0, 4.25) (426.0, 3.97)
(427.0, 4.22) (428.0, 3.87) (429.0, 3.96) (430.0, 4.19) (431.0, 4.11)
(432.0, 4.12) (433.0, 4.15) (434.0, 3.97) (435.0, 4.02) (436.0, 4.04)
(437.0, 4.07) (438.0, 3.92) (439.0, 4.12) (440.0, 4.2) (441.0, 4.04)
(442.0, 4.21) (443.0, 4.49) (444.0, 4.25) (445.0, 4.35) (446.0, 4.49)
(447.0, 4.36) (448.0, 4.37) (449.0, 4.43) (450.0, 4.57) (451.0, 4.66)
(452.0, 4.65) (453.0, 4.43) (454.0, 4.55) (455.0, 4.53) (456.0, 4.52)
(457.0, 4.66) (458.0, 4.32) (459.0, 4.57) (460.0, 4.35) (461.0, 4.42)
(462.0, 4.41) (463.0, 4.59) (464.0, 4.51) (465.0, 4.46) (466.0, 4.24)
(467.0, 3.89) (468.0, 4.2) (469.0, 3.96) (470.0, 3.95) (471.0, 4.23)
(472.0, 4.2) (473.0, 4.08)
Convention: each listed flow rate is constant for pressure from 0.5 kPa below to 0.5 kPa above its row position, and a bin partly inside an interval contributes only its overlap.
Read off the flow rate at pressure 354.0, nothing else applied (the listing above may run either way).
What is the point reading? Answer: 4.41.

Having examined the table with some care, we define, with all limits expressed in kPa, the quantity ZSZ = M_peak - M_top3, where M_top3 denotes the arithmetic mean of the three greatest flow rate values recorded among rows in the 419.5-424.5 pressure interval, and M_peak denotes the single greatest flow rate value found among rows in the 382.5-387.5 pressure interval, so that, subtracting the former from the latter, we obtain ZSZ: -0.19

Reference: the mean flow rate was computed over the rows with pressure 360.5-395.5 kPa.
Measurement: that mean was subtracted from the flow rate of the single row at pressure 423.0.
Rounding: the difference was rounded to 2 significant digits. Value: 0.23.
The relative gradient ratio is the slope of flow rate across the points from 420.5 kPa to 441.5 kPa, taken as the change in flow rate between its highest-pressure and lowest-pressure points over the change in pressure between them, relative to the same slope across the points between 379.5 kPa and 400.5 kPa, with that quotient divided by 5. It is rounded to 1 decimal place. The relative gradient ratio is 0.4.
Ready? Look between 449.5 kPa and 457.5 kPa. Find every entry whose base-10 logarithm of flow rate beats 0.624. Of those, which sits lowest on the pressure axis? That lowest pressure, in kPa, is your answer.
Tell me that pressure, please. 450.0 kPa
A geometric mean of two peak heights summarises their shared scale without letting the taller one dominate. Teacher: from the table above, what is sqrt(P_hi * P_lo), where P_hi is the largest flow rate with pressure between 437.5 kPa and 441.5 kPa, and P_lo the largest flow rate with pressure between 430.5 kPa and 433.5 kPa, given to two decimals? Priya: 4.17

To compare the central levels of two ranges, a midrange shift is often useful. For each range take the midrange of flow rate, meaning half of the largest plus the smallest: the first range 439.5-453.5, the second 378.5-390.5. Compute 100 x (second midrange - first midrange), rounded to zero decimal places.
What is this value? -21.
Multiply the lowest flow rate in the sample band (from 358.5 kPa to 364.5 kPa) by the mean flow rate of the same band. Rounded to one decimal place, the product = 14.8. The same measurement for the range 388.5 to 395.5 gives 15.2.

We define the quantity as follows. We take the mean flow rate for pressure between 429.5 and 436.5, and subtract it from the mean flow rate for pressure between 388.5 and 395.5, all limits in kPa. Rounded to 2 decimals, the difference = -0.14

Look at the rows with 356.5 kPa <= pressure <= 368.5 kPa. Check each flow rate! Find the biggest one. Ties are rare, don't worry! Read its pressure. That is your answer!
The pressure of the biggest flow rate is 365.0 kPa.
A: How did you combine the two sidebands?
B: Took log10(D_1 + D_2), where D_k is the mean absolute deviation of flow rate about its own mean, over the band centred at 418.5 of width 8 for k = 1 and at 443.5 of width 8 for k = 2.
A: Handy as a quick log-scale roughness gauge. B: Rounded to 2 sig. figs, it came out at -0.62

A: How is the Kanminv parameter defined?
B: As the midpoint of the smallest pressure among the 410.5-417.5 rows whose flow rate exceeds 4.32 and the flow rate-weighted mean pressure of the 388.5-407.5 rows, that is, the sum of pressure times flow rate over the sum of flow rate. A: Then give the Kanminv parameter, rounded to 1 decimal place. 404.6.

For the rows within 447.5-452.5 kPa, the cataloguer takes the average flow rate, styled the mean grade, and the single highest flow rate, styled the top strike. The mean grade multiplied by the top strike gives 21.1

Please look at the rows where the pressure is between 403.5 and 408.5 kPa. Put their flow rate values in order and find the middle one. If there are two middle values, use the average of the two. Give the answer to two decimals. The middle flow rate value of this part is 4.20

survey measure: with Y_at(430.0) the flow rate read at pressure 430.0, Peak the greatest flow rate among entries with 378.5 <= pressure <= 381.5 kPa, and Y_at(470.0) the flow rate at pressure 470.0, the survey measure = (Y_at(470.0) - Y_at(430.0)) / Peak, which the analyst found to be -0.05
